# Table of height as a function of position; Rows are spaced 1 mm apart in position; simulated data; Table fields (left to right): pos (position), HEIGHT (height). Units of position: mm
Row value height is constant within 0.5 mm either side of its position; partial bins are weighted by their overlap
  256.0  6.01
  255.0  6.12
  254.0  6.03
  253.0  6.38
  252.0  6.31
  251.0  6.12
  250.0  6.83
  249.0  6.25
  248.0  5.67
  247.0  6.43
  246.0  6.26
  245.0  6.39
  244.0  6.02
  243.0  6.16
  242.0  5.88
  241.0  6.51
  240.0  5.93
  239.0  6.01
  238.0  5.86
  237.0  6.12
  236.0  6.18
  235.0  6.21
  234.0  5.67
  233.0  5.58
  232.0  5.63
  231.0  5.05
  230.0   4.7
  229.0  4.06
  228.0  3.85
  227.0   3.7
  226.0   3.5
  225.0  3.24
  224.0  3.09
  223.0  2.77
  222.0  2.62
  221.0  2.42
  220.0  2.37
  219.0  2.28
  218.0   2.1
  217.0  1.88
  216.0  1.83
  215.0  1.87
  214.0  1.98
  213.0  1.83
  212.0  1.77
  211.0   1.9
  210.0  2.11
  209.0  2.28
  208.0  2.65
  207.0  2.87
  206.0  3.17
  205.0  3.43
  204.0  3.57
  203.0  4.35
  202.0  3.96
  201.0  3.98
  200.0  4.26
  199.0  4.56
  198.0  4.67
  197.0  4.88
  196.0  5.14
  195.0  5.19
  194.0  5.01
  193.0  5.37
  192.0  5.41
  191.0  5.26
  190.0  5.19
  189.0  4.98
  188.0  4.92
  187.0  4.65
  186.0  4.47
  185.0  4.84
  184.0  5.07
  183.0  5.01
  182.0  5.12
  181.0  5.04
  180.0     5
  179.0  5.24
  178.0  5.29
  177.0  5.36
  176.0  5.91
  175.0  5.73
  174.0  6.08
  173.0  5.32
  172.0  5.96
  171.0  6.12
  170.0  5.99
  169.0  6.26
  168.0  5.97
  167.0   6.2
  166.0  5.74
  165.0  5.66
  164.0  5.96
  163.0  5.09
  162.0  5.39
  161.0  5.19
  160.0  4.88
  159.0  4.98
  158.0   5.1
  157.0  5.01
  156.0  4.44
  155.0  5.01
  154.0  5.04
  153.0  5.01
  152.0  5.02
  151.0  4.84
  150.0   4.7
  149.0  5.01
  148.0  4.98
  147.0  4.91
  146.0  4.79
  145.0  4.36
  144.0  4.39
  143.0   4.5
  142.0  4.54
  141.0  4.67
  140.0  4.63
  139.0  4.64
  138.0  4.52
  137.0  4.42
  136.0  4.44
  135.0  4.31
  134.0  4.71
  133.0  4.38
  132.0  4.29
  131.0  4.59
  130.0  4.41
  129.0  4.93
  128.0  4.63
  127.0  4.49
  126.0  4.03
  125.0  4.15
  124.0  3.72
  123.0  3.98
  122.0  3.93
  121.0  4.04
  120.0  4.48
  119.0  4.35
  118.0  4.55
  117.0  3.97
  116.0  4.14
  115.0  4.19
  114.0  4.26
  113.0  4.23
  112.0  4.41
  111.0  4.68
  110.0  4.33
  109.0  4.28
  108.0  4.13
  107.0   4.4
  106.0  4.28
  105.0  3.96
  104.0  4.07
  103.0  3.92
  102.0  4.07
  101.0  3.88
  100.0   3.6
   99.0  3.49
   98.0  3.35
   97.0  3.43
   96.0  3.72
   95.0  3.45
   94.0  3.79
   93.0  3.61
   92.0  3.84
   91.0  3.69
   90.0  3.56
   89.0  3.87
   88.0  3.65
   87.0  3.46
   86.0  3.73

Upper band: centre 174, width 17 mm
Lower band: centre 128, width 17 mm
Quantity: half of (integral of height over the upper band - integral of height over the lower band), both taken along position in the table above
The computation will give 11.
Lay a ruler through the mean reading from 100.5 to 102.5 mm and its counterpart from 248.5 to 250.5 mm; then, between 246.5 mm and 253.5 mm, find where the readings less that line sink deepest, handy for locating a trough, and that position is 248.0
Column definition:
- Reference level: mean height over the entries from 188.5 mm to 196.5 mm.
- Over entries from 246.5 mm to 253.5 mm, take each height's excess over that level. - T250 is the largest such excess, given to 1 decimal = 1.6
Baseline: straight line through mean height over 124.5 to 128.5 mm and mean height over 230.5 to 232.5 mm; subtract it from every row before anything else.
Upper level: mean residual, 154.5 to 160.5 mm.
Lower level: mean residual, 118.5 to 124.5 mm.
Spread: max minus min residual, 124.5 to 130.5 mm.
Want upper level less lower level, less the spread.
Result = -0.4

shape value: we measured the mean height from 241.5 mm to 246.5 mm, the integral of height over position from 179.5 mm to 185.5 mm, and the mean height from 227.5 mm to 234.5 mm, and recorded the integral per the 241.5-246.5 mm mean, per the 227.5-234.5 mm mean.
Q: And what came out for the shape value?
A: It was 1.0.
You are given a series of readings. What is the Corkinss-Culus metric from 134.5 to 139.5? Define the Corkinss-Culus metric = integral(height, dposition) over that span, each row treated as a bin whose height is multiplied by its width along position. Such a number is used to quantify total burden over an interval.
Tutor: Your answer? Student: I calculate 22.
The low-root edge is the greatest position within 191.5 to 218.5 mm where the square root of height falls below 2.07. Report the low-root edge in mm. 218.0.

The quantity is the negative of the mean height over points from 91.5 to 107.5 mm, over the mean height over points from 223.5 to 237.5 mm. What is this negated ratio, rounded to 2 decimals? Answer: -0.80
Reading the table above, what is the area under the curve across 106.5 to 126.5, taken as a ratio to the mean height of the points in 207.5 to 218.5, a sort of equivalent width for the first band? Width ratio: 42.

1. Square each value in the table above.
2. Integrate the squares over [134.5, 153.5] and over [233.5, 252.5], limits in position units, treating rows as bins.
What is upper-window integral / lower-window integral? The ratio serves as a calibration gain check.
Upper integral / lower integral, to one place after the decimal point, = 1.7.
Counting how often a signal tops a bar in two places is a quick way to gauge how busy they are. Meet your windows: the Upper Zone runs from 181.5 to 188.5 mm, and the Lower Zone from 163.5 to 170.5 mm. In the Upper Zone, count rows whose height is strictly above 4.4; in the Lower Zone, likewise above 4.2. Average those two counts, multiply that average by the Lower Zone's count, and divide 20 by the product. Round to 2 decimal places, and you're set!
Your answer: 0.41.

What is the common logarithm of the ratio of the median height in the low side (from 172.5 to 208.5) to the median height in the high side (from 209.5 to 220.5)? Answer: 0.42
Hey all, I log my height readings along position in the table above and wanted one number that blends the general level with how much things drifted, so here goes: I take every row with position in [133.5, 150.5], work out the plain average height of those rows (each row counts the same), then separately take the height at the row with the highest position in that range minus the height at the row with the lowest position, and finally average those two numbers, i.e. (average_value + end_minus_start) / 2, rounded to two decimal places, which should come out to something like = 2.30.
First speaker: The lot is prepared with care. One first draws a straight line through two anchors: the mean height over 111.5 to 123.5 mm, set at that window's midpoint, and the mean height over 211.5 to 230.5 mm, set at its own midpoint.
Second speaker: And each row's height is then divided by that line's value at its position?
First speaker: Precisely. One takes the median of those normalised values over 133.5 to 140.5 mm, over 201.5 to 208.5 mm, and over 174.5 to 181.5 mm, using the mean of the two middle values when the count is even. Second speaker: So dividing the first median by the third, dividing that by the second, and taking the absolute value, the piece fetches 0.63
